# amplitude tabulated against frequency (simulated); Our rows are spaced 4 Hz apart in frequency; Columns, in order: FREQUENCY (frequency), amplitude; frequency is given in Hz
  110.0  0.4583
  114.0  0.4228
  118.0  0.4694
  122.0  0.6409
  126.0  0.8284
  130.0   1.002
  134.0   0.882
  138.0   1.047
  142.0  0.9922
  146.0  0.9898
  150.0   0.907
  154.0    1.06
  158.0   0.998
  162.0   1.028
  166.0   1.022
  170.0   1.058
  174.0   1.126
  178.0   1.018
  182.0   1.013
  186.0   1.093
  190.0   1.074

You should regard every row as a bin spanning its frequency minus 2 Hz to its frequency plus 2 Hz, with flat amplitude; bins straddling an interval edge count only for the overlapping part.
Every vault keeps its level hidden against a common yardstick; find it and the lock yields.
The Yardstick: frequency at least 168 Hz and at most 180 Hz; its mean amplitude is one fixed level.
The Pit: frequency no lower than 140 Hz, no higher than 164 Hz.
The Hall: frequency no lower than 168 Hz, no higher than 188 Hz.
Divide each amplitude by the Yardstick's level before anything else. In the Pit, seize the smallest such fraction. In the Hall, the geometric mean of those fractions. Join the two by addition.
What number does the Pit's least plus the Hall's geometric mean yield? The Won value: 1.84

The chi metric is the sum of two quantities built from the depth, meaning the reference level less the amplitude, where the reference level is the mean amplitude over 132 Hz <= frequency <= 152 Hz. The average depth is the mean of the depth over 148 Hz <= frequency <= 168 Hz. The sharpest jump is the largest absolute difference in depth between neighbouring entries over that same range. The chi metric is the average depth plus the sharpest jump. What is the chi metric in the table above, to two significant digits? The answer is 0.11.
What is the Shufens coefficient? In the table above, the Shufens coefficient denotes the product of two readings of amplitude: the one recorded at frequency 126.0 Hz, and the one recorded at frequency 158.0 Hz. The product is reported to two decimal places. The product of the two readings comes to 0.83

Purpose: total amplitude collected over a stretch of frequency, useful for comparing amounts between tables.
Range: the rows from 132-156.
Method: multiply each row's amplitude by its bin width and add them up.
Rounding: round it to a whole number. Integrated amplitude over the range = 24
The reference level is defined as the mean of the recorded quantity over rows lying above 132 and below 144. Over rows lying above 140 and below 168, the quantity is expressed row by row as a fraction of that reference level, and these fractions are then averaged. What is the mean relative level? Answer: 1.03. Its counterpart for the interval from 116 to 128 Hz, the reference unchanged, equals 0.66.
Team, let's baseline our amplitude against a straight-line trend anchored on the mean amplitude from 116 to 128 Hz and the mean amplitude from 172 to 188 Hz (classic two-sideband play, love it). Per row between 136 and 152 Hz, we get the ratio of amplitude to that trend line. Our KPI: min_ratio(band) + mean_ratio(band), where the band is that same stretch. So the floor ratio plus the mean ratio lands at 2.30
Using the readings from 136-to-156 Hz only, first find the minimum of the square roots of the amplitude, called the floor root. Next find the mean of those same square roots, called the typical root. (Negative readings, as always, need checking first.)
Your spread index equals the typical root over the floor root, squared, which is 1.10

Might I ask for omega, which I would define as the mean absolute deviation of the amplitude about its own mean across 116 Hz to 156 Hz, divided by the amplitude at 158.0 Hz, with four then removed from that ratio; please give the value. -3.86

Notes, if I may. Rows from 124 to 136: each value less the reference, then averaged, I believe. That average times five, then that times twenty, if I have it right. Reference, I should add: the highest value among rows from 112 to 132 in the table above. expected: -10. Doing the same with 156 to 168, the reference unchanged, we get 1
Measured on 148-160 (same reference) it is -1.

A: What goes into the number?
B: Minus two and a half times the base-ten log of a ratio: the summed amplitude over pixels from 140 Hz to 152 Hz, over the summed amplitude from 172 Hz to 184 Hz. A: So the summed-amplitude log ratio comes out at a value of 0.096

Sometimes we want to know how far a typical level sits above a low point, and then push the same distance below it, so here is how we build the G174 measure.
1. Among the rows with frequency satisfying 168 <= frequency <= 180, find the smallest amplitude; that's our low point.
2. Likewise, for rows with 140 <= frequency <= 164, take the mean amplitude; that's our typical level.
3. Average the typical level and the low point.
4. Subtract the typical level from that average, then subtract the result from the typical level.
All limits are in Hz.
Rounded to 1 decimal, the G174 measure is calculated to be 1.0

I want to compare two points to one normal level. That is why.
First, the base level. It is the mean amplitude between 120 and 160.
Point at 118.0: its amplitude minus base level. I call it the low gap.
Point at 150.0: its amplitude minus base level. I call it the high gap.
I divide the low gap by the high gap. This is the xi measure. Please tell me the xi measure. 16.8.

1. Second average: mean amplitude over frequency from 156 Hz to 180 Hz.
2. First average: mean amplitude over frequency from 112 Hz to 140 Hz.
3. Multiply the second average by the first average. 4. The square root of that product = 0.89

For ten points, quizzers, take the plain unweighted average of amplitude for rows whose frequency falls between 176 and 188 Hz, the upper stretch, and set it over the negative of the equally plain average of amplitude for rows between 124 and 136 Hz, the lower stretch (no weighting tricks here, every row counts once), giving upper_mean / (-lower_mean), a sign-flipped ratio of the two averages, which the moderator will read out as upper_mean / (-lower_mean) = -1.15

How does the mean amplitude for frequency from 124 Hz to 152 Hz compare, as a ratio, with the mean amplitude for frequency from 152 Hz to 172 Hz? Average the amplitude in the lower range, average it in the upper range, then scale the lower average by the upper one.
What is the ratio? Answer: 0.92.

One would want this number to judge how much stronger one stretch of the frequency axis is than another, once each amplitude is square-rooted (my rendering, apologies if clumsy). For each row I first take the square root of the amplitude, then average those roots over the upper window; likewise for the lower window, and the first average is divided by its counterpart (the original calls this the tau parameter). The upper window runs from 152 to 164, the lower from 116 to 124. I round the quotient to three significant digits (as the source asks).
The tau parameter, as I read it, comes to 1.37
